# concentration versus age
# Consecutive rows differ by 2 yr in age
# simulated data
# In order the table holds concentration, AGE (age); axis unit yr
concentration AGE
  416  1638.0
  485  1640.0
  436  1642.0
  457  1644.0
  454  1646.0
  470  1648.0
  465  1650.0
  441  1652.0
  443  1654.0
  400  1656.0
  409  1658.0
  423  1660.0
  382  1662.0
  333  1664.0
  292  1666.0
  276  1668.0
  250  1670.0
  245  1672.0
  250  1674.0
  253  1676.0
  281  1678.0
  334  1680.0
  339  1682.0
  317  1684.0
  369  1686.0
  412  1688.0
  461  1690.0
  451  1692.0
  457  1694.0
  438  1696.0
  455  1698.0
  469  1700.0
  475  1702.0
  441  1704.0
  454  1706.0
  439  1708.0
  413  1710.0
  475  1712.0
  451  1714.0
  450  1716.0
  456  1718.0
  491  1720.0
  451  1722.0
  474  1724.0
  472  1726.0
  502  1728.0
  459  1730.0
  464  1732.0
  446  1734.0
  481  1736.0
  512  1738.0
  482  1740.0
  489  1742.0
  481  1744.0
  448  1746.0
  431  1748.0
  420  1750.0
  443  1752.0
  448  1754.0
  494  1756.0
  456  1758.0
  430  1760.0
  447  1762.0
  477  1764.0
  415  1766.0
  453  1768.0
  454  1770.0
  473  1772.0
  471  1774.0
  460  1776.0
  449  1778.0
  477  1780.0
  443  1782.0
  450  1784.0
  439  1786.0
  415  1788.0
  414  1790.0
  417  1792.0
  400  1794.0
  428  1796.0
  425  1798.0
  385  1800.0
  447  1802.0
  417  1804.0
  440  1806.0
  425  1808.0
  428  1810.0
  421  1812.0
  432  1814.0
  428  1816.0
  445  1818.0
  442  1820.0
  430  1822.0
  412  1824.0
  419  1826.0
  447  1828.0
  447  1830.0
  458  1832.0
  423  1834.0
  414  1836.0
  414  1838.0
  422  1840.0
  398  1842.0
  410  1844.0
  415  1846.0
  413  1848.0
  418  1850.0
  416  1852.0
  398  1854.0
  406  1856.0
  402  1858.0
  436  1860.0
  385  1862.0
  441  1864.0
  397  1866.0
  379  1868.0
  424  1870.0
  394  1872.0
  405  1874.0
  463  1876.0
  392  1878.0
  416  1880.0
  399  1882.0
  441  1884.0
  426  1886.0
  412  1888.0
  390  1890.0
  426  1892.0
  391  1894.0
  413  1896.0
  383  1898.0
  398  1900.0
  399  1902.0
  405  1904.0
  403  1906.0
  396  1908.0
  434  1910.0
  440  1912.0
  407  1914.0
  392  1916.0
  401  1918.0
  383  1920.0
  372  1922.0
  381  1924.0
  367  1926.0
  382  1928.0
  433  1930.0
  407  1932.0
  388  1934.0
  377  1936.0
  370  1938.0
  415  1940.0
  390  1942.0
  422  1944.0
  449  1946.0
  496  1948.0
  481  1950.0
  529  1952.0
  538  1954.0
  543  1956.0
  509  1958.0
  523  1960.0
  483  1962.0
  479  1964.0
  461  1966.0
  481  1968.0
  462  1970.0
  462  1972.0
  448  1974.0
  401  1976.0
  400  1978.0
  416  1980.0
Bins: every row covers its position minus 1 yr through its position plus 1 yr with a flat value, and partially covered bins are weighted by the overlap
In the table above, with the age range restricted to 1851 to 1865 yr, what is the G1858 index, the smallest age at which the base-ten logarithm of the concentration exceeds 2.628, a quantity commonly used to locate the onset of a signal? 1860.0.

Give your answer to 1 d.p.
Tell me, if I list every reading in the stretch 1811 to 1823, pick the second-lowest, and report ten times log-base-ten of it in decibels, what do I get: 26.3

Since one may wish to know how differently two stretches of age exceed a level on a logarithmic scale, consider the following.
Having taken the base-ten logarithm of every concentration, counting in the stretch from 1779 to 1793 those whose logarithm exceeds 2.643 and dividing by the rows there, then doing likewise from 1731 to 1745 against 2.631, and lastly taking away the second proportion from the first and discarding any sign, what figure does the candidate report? 0.57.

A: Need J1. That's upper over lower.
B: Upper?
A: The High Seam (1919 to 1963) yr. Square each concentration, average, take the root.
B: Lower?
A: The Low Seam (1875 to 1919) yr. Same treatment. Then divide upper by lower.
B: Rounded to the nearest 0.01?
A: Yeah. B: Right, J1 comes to 1.08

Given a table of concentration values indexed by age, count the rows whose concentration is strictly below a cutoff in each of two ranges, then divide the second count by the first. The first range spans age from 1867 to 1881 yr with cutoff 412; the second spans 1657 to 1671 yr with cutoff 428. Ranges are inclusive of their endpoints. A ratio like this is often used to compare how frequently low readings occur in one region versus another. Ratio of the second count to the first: 1.75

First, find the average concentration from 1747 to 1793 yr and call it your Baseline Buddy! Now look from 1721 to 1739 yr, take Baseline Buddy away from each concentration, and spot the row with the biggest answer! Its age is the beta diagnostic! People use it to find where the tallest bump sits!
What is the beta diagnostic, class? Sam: 1738.0 yr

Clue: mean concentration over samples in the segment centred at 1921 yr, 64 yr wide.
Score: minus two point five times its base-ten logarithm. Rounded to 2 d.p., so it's -6.53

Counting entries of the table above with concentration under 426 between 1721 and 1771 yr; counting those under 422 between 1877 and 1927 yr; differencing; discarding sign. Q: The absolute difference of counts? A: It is 18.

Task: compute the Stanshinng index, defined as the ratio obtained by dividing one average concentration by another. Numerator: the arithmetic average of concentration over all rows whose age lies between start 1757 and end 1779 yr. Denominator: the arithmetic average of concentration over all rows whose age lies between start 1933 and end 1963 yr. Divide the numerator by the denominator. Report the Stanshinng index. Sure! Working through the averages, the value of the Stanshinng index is 0.98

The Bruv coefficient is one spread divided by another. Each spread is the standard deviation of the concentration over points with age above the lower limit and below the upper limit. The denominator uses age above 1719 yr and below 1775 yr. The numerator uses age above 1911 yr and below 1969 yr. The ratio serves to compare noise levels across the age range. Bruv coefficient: 2.3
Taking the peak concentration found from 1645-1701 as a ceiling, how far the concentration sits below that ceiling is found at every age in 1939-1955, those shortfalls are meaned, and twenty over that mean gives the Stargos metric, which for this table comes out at 4.0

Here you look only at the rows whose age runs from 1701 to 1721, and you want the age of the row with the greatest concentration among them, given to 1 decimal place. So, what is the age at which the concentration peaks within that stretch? 1720.0 yr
